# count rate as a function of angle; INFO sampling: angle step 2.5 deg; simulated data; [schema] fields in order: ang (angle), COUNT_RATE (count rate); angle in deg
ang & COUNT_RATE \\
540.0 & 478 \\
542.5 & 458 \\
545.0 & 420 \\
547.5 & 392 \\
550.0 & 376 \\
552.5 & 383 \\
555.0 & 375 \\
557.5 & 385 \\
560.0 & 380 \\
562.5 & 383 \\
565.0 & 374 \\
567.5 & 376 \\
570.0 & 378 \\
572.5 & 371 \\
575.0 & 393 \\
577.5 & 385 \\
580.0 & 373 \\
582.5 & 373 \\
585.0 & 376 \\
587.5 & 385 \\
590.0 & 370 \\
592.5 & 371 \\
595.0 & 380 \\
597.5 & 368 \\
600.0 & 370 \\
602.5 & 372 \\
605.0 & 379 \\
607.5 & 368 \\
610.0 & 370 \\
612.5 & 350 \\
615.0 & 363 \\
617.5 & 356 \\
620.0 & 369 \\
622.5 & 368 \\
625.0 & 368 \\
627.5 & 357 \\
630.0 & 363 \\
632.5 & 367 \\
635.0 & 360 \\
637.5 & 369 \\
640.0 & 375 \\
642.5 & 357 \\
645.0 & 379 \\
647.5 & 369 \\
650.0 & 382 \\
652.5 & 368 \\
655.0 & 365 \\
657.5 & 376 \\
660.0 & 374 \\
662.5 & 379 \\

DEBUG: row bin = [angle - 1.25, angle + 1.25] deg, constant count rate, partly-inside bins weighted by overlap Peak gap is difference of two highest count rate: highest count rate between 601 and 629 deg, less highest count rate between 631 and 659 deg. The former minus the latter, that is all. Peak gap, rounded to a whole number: -3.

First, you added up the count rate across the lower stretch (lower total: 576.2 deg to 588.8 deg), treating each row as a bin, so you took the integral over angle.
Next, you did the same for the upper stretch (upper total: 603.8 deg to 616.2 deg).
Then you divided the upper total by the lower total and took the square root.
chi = 0.98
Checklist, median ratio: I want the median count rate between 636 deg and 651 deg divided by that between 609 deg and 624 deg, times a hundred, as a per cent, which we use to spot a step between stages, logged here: 102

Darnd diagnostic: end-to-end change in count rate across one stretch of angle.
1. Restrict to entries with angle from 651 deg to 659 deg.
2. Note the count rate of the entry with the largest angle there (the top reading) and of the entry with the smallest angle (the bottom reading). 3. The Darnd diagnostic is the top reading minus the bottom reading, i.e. 8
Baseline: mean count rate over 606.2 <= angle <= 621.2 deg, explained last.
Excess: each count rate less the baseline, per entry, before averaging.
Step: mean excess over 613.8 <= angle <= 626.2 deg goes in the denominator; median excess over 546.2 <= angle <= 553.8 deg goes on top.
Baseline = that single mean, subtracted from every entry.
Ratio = 10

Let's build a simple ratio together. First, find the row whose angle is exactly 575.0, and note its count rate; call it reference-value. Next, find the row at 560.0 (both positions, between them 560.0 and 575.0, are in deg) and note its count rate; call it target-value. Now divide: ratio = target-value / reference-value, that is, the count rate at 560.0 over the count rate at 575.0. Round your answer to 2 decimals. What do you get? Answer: 0.97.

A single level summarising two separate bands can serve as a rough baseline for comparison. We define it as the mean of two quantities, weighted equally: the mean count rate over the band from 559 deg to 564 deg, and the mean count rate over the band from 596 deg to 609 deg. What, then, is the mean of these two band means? 376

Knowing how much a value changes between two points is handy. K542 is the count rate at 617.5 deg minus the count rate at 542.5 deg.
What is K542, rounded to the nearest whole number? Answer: -102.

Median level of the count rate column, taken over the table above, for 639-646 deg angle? 375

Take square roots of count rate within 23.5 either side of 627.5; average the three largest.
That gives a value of 19.5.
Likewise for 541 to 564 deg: 20.6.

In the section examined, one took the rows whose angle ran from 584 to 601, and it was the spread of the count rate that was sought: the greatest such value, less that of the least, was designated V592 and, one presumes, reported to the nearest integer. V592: 17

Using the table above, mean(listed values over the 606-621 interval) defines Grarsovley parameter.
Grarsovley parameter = 363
